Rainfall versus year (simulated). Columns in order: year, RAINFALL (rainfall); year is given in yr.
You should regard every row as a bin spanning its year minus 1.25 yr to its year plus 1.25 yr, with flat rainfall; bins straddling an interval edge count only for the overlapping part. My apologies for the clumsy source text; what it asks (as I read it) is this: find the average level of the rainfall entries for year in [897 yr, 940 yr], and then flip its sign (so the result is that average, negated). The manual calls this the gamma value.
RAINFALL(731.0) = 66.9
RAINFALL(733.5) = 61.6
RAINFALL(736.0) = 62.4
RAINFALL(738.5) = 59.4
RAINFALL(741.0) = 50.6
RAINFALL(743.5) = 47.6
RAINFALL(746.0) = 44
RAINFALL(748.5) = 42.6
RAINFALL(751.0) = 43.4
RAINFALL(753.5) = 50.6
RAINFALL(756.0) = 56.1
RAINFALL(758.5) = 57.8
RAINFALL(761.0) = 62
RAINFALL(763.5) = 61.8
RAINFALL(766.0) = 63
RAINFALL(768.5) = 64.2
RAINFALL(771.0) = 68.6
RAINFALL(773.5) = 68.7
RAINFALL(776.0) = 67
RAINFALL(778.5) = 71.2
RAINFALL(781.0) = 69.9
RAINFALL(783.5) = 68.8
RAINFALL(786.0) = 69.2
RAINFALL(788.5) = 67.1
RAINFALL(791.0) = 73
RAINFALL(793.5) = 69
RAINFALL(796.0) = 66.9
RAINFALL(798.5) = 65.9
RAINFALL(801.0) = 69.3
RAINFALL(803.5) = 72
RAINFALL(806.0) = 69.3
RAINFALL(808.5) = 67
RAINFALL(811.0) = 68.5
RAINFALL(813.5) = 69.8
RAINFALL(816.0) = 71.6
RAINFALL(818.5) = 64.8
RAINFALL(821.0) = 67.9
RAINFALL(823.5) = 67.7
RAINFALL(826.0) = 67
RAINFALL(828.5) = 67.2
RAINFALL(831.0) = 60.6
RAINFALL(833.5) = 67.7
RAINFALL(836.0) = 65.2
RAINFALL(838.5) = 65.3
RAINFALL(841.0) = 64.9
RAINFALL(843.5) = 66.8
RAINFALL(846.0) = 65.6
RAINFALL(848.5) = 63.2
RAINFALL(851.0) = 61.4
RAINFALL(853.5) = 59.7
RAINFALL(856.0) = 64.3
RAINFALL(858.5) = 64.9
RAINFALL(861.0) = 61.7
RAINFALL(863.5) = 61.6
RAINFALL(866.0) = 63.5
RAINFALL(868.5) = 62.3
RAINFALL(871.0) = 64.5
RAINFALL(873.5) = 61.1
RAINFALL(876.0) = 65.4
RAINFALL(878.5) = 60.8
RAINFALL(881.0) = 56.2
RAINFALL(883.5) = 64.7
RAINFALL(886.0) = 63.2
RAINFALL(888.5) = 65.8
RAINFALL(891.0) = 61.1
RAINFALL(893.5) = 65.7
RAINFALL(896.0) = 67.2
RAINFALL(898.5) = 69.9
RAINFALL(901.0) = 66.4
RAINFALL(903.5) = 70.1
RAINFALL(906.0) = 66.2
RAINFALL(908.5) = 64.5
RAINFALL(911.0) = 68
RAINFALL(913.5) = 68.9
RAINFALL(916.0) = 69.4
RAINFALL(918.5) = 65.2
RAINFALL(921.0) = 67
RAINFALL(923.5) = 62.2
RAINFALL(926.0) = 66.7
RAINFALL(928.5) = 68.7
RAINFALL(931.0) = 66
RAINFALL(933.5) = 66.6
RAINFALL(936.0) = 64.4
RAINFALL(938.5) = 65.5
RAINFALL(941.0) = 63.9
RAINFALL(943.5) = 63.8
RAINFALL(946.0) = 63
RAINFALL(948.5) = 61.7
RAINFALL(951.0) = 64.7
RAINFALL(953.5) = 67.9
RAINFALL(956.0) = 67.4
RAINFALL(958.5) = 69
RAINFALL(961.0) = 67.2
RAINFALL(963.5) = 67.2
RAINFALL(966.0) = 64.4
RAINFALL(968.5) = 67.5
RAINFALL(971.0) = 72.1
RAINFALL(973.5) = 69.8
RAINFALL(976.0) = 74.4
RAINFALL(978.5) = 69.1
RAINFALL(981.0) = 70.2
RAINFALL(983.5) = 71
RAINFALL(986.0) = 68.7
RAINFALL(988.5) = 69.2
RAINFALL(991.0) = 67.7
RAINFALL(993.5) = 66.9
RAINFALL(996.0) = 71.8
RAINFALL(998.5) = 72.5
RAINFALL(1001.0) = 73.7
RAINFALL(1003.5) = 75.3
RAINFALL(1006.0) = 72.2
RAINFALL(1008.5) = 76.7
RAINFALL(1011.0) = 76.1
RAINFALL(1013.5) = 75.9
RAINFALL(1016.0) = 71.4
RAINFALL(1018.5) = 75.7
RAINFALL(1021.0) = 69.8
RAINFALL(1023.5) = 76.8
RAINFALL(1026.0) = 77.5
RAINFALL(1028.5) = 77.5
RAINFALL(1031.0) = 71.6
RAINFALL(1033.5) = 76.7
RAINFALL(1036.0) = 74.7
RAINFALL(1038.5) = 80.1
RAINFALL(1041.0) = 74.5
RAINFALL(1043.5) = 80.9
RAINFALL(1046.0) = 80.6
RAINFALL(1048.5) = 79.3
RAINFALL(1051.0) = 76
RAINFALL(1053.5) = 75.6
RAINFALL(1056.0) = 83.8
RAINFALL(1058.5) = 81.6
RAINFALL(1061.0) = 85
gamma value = -66.8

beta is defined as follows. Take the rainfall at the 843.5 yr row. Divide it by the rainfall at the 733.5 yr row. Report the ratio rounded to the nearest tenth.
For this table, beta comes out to 1.1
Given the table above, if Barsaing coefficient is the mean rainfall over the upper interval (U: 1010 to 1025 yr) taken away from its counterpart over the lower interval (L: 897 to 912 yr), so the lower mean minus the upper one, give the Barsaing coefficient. -6.8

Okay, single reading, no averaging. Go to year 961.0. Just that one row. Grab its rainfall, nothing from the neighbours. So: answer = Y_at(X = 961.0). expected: 67.2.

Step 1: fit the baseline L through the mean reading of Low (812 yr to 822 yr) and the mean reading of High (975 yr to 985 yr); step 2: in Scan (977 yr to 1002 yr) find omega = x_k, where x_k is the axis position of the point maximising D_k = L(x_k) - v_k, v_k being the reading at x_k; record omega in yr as 993.5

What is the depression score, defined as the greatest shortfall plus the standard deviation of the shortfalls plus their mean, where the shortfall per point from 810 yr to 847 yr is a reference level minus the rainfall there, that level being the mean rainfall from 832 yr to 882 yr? 2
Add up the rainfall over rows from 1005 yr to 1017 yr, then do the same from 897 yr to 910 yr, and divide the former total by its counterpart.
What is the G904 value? 1.1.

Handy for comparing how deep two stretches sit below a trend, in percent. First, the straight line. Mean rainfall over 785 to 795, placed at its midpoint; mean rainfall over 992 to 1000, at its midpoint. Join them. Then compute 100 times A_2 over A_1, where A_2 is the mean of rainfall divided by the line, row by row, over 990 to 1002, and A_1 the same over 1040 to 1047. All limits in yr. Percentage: 90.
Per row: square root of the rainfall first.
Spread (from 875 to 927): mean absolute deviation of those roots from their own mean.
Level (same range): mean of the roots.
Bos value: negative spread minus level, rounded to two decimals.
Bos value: -8.24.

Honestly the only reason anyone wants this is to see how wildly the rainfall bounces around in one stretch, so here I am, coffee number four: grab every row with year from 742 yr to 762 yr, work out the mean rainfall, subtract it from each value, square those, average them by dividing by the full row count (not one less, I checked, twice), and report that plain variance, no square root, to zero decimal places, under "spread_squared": 48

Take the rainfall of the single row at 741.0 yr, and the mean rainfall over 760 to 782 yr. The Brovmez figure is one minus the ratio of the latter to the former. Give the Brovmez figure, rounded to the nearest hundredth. -0.31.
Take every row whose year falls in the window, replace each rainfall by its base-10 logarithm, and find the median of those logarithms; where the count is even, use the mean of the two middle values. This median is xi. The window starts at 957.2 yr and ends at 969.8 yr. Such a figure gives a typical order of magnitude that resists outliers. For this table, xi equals 1.83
